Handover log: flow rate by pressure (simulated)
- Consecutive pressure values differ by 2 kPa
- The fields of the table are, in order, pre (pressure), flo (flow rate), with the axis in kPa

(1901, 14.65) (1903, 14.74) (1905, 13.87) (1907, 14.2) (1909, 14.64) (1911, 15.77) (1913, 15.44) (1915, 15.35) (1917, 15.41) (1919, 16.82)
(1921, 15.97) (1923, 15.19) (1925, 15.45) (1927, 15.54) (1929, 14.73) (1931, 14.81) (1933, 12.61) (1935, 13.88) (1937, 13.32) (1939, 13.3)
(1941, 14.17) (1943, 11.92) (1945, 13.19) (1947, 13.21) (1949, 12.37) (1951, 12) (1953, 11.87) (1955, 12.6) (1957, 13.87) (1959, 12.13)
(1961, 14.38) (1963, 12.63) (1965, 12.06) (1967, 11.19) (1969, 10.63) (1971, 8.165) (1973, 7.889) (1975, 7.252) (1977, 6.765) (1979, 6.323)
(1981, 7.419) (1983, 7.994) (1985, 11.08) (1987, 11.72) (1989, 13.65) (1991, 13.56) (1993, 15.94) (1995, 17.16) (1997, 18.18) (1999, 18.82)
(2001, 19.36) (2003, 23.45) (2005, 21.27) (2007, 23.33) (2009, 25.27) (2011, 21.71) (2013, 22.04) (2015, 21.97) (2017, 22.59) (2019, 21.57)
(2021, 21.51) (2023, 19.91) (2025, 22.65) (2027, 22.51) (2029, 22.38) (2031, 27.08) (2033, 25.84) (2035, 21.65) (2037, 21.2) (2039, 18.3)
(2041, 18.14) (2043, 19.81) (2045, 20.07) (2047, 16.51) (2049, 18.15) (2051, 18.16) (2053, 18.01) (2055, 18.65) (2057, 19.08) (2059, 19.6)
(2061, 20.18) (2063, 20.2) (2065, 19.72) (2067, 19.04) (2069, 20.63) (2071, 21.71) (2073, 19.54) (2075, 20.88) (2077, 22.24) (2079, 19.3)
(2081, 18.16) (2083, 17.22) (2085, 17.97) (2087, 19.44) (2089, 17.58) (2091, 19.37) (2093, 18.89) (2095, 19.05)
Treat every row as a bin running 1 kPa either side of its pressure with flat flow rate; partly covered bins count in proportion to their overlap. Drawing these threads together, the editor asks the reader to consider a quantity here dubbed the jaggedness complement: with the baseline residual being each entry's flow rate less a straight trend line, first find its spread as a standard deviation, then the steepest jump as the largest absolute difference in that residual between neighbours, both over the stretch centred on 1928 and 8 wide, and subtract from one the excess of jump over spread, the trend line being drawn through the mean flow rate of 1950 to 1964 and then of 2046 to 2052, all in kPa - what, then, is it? 0.6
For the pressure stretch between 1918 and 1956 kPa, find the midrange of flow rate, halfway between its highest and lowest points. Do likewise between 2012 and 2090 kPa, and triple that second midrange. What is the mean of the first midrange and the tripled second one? 40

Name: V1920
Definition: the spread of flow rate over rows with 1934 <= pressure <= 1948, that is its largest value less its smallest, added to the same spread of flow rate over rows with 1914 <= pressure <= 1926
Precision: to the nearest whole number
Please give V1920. 4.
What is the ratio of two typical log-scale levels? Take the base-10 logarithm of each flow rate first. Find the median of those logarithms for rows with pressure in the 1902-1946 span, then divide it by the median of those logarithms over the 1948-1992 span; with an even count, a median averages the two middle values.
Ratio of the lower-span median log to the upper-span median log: 1.09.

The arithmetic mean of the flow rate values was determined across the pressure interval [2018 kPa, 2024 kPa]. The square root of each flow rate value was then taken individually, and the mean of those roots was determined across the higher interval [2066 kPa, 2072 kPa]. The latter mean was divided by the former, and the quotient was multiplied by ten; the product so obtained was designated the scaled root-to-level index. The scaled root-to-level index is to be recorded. 2.15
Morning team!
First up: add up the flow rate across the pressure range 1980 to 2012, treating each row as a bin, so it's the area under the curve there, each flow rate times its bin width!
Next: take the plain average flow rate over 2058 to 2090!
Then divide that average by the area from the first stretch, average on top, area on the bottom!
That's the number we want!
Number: 0.036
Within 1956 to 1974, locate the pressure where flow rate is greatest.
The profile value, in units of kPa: 1961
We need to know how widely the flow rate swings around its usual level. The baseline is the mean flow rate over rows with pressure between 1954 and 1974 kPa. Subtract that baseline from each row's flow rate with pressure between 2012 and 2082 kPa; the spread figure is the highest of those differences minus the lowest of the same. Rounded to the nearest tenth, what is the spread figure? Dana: 10.6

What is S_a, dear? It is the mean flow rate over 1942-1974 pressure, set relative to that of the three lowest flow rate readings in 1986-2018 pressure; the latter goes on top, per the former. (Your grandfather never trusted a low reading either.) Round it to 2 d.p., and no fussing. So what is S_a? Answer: 1.09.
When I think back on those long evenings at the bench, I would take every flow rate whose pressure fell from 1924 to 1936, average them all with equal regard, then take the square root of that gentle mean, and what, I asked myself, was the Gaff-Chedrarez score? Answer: 3.81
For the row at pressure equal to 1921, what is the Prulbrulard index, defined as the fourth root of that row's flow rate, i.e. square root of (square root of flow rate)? 2.00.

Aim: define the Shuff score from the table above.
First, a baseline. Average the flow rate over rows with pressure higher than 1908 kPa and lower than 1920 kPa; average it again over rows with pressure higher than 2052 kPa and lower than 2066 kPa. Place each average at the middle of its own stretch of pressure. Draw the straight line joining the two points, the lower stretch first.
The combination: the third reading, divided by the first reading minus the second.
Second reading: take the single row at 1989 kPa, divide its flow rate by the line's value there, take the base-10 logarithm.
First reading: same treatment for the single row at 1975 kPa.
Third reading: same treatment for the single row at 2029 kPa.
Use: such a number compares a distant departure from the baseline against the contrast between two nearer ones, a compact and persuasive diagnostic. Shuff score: -0.3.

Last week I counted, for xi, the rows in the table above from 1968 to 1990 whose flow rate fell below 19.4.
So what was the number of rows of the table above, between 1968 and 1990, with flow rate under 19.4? 11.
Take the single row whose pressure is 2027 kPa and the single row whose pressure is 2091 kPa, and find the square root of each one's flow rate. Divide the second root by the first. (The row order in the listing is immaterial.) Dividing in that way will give 0.93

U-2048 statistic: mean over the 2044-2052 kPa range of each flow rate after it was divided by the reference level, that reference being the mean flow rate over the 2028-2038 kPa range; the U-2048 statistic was 0.77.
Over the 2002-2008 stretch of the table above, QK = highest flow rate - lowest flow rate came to 2.2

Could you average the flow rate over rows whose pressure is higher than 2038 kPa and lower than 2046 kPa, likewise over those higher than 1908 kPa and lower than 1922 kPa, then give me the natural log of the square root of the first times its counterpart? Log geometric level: 2.85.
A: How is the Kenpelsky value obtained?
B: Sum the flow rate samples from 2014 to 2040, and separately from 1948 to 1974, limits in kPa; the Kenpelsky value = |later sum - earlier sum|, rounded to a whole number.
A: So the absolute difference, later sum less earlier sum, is 137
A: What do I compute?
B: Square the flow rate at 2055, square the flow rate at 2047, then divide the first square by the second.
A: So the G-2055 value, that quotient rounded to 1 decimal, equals 1.3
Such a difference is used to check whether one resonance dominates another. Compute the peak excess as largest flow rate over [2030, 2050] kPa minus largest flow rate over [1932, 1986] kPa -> 13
